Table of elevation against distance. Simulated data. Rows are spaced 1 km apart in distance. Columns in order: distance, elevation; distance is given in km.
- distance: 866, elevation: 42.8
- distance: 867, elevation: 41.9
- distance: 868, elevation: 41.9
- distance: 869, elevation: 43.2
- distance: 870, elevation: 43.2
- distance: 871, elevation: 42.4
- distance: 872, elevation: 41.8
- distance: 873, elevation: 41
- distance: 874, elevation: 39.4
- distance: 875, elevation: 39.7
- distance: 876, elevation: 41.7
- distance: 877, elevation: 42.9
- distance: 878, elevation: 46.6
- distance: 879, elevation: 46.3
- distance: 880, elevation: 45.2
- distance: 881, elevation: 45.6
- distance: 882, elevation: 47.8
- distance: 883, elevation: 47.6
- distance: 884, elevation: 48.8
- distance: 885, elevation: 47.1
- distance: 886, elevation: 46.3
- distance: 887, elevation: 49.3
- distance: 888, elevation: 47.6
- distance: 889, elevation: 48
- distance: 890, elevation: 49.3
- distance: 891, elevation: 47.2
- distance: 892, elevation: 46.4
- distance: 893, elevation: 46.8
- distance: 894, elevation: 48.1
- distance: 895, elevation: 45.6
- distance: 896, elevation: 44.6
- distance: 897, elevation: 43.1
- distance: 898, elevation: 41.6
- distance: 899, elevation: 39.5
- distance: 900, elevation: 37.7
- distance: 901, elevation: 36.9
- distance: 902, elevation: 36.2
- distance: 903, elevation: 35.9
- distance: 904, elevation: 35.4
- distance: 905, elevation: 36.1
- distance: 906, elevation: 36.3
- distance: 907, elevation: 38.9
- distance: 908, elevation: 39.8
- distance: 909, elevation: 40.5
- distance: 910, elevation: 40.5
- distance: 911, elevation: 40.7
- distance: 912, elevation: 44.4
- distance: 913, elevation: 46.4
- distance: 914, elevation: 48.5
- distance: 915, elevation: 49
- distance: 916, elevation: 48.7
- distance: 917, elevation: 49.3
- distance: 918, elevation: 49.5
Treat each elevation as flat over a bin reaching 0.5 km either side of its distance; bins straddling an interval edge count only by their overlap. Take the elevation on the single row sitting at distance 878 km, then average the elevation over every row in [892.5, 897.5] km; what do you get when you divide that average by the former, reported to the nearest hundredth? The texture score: 0.98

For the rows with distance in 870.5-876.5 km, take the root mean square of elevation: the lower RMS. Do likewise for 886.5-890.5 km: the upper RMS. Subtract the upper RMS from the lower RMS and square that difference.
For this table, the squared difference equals 57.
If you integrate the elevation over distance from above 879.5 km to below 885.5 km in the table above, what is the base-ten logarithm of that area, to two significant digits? 2.5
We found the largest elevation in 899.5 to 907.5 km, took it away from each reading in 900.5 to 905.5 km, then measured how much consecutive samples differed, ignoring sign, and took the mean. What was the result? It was 0.55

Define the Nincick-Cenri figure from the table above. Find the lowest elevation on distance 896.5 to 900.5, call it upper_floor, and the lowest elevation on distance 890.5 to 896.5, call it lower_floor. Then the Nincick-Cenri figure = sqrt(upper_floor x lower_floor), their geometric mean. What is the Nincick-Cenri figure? 41.0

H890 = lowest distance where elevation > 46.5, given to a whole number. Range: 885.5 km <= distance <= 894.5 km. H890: 887 km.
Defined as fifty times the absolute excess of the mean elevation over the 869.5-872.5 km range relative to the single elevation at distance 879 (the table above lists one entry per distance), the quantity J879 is 192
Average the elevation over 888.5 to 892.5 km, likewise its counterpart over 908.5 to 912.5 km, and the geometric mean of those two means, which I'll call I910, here 44.5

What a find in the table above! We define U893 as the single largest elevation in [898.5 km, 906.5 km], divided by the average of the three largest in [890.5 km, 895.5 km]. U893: 0.83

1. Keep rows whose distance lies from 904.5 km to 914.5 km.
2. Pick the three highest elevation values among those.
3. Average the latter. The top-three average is 46.4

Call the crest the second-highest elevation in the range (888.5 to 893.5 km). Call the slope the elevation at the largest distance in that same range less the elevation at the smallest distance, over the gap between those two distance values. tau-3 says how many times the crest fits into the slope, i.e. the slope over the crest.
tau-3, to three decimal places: -0.006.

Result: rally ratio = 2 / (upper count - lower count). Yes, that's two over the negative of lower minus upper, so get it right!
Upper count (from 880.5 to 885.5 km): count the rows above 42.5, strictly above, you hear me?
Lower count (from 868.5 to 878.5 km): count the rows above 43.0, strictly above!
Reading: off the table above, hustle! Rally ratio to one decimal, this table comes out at 1.0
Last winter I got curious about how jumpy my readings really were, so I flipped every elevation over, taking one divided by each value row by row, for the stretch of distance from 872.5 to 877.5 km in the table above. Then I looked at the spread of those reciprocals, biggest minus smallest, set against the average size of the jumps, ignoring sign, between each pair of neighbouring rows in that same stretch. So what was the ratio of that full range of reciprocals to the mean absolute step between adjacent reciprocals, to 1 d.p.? 2.7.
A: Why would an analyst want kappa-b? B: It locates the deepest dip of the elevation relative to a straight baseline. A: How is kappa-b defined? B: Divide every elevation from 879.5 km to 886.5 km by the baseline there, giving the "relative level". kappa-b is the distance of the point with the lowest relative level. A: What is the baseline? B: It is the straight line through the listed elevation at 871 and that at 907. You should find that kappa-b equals 880 km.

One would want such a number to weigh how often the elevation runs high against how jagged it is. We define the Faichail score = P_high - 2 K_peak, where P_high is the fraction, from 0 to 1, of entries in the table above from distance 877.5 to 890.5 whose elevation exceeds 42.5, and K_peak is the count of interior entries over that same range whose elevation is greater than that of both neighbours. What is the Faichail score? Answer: -5.0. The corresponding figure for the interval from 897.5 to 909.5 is 0.0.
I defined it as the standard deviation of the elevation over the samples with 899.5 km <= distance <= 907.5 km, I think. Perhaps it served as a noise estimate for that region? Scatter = 1.1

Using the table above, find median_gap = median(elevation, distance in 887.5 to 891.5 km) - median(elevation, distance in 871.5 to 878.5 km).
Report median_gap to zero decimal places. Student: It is 6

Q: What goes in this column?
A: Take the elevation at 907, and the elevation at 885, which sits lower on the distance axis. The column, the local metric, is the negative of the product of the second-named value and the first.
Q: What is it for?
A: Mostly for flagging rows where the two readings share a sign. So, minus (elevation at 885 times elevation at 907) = -1832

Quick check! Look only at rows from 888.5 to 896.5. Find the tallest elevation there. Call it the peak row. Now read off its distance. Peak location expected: 890 km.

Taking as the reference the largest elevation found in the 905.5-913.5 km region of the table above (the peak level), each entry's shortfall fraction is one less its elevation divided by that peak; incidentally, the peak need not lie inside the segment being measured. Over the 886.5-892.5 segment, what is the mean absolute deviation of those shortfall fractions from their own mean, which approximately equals 0.019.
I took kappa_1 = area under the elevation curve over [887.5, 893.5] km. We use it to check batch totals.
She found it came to 285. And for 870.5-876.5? 246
